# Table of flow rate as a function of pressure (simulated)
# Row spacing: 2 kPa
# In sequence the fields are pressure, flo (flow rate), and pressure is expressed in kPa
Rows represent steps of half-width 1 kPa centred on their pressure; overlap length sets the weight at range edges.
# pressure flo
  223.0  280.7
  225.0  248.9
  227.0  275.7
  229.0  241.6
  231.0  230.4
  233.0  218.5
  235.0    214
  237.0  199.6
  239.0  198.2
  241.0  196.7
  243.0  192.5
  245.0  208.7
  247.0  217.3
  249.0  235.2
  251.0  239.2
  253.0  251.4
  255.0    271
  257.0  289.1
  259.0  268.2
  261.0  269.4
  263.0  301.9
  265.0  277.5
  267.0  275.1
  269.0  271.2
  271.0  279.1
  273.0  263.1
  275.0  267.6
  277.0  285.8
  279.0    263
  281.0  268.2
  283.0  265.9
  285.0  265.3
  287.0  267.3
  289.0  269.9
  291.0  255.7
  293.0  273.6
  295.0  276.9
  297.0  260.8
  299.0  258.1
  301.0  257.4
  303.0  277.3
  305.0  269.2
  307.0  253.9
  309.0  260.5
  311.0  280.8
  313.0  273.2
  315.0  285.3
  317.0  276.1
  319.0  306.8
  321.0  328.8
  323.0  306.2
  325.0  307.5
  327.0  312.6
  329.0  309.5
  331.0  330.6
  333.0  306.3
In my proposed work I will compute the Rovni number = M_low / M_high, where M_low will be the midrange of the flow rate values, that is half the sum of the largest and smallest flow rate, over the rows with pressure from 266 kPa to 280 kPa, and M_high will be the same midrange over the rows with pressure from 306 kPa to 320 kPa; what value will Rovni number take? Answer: 0.98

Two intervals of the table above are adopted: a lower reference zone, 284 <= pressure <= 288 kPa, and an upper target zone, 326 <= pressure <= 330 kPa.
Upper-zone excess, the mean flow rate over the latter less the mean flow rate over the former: 45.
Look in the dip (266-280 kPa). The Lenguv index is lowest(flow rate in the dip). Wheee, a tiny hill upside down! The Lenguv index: 263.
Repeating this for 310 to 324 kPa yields 273.2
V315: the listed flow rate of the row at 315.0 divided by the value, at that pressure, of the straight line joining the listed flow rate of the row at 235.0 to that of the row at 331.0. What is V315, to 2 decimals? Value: 0.92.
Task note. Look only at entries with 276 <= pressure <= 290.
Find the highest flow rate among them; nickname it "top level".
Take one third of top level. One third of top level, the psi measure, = 95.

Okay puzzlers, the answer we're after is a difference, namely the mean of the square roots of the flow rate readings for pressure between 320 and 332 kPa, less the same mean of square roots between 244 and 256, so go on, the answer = 2.4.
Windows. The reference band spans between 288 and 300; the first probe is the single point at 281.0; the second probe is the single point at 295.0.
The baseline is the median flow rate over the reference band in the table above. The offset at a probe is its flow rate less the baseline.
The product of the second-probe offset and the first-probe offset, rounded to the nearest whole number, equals 33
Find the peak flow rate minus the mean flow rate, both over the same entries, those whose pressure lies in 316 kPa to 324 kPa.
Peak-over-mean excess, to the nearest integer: 24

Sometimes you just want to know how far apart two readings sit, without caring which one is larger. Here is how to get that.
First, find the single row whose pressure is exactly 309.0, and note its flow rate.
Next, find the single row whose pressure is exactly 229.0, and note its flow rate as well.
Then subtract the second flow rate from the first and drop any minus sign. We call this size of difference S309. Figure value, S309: 19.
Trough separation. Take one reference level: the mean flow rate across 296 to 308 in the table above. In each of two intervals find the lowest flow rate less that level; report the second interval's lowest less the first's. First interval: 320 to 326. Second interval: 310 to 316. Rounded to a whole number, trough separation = -33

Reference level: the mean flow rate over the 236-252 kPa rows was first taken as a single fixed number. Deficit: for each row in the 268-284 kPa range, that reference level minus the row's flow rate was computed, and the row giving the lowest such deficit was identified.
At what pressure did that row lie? 277.0 kPa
